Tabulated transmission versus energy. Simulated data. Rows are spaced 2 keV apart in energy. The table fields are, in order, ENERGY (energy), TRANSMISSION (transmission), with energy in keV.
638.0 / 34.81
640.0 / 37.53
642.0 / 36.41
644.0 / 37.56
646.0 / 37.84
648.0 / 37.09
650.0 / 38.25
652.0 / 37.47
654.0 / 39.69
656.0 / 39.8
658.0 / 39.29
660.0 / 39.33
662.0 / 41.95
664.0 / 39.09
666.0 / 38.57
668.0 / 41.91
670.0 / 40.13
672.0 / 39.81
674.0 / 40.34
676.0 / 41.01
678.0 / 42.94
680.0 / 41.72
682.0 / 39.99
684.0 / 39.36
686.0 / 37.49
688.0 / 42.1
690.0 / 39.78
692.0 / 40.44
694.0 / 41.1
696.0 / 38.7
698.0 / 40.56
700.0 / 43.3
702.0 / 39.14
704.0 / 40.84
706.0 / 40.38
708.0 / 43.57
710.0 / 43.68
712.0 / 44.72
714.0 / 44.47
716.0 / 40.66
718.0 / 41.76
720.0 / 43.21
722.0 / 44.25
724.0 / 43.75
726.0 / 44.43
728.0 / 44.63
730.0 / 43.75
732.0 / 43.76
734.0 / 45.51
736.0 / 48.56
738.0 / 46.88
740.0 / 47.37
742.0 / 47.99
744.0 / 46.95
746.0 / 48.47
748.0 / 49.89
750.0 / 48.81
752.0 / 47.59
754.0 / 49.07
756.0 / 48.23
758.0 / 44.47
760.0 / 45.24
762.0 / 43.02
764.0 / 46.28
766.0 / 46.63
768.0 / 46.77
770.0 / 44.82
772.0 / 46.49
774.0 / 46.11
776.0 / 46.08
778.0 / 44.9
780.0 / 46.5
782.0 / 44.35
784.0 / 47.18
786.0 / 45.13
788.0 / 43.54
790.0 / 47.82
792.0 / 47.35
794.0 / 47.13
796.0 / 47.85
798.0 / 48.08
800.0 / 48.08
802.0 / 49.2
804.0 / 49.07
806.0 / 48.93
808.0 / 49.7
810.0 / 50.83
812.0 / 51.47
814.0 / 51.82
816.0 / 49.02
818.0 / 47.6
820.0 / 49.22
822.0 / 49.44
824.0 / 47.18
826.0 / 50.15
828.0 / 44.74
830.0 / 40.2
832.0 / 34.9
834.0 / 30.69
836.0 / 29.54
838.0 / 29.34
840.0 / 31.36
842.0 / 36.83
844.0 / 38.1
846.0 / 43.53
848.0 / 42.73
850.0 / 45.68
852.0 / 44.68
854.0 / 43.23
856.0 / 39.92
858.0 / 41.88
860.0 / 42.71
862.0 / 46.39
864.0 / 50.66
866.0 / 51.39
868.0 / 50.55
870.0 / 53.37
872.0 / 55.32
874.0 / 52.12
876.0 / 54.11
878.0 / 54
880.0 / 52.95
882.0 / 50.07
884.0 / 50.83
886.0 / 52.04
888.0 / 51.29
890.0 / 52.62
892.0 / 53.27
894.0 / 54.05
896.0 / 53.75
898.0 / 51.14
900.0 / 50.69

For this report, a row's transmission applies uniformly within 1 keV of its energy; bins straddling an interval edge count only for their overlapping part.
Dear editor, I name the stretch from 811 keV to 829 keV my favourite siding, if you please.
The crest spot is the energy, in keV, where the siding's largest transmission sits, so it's 814.0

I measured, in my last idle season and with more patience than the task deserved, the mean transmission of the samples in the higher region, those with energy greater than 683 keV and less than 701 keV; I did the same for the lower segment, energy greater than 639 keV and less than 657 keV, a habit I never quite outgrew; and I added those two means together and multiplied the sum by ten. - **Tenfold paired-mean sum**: 783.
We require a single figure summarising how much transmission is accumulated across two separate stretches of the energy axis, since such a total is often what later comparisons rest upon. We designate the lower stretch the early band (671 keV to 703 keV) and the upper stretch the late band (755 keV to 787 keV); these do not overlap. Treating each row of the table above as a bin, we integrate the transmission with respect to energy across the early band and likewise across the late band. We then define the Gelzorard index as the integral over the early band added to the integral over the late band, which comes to 2760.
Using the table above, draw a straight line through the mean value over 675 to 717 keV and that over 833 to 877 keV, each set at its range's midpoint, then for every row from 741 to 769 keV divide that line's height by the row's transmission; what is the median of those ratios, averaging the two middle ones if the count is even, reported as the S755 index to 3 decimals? 0.887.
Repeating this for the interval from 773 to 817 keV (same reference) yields 0.889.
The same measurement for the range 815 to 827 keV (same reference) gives 0.873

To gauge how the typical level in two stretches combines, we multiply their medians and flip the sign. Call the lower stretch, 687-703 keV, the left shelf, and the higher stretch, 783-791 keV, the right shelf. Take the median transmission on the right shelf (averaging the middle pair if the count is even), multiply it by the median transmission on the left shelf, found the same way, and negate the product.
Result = -1869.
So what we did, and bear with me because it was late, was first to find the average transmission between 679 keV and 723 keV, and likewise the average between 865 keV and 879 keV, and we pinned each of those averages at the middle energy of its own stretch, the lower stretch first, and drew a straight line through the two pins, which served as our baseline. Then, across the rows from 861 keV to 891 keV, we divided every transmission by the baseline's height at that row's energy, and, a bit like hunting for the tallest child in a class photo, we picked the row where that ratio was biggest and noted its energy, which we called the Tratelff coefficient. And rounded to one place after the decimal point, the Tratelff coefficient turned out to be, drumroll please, 872.0 keV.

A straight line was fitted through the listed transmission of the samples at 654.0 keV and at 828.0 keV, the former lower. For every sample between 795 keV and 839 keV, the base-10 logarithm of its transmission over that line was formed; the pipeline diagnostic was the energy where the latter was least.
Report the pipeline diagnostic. 838.0 keV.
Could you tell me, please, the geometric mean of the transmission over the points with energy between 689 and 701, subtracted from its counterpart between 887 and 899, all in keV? 12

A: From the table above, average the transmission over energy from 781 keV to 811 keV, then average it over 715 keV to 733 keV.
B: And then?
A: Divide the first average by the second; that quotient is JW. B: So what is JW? 1.10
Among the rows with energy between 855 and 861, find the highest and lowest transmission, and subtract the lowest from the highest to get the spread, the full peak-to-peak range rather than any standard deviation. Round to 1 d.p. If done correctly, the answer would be 2.8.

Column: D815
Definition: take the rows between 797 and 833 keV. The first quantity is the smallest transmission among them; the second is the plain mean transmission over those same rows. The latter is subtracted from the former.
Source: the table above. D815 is -12.9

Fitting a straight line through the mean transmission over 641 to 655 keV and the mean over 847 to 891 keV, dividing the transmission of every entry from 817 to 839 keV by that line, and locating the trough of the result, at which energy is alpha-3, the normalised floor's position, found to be 838.0 keV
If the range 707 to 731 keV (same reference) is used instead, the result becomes 716.0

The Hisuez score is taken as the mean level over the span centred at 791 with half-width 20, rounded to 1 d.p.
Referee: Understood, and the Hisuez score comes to 47.2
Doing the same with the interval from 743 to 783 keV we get 46.5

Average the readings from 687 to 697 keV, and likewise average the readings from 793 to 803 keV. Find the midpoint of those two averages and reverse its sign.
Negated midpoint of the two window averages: -44.2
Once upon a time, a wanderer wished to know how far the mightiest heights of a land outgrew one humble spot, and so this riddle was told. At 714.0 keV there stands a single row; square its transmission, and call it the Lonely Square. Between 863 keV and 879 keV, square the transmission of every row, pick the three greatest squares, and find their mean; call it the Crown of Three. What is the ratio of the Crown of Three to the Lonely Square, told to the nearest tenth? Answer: 1.5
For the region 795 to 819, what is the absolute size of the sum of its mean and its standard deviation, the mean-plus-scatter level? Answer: 51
